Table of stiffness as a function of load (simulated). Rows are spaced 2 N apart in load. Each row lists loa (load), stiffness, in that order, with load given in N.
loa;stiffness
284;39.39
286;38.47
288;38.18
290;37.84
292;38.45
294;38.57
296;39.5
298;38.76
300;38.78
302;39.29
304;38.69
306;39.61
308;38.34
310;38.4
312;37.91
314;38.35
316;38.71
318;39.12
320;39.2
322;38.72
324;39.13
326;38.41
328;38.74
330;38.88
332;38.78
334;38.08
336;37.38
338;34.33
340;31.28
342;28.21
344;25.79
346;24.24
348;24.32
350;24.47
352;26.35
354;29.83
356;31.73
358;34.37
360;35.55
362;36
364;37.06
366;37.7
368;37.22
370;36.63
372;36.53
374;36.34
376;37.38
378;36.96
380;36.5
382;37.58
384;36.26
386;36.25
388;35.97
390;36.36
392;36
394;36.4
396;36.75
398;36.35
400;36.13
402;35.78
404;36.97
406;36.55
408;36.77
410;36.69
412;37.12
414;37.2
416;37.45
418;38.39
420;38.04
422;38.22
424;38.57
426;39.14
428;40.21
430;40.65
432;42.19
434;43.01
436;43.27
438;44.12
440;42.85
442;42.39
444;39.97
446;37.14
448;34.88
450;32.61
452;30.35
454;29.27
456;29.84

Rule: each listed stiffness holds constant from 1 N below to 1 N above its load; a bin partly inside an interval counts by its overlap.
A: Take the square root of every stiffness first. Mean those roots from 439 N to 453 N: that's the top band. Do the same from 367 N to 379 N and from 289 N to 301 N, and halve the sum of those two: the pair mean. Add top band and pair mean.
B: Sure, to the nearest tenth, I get 12.2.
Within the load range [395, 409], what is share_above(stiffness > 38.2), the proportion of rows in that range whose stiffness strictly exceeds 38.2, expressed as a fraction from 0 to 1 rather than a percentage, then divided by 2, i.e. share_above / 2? 0.00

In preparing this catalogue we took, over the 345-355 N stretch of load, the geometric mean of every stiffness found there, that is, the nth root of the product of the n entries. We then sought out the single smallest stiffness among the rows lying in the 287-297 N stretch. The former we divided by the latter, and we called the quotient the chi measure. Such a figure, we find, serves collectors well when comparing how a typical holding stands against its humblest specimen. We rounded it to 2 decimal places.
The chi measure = 0.68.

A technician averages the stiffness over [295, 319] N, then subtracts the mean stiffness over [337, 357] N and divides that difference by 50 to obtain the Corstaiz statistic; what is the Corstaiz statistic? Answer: 0.21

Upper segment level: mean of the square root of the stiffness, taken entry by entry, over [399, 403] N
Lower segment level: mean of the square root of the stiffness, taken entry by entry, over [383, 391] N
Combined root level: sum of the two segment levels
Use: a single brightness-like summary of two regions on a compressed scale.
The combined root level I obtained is 12.0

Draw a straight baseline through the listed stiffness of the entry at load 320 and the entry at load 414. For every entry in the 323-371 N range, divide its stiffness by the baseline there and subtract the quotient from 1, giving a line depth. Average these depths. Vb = 0.132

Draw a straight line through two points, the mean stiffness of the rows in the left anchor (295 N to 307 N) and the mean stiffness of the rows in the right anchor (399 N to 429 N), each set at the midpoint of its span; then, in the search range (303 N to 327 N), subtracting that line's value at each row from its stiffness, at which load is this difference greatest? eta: 306 N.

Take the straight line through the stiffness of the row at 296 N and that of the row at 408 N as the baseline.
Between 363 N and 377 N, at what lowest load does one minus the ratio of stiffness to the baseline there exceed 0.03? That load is 374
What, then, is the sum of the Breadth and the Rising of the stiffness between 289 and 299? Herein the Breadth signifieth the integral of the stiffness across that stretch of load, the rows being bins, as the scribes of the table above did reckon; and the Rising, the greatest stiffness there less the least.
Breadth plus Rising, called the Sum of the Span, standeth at 388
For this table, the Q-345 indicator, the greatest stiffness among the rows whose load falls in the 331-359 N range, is 38.78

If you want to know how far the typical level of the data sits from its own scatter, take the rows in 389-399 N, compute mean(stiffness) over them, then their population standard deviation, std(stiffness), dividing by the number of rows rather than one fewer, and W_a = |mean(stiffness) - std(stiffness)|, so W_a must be 36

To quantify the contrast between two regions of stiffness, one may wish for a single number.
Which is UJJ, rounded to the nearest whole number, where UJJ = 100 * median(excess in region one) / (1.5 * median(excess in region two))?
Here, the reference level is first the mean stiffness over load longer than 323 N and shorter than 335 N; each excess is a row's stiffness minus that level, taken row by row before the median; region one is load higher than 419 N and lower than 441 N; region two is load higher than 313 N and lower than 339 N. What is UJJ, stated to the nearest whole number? 2640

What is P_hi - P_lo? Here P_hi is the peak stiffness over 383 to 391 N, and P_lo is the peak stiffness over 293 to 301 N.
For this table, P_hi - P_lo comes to -3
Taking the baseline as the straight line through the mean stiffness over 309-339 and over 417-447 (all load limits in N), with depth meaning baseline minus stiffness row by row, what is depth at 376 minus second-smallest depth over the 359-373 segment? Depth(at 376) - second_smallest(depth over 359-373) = 0.0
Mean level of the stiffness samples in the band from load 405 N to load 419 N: 37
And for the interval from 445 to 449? 36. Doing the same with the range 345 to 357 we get 27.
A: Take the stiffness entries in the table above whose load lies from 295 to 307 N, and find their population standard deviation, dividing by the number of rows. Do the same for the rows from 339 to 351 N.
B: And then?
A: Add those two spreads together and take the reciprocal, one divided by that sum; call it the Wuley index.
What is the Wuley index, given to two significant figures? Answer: 0.34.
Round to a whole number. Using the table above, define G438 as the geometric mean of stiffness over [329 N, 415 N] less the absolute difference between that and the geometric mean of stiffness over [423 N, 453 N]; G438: 30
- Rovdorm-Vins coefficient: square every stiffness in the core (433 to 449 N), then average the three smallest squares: 1398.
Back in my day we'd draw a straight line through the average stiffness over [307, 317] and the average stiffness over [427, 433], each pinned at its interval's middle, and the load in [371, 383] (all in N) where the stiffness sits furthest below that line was 374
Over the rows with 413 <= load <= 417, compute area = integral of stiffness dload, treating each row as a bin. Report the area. 149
